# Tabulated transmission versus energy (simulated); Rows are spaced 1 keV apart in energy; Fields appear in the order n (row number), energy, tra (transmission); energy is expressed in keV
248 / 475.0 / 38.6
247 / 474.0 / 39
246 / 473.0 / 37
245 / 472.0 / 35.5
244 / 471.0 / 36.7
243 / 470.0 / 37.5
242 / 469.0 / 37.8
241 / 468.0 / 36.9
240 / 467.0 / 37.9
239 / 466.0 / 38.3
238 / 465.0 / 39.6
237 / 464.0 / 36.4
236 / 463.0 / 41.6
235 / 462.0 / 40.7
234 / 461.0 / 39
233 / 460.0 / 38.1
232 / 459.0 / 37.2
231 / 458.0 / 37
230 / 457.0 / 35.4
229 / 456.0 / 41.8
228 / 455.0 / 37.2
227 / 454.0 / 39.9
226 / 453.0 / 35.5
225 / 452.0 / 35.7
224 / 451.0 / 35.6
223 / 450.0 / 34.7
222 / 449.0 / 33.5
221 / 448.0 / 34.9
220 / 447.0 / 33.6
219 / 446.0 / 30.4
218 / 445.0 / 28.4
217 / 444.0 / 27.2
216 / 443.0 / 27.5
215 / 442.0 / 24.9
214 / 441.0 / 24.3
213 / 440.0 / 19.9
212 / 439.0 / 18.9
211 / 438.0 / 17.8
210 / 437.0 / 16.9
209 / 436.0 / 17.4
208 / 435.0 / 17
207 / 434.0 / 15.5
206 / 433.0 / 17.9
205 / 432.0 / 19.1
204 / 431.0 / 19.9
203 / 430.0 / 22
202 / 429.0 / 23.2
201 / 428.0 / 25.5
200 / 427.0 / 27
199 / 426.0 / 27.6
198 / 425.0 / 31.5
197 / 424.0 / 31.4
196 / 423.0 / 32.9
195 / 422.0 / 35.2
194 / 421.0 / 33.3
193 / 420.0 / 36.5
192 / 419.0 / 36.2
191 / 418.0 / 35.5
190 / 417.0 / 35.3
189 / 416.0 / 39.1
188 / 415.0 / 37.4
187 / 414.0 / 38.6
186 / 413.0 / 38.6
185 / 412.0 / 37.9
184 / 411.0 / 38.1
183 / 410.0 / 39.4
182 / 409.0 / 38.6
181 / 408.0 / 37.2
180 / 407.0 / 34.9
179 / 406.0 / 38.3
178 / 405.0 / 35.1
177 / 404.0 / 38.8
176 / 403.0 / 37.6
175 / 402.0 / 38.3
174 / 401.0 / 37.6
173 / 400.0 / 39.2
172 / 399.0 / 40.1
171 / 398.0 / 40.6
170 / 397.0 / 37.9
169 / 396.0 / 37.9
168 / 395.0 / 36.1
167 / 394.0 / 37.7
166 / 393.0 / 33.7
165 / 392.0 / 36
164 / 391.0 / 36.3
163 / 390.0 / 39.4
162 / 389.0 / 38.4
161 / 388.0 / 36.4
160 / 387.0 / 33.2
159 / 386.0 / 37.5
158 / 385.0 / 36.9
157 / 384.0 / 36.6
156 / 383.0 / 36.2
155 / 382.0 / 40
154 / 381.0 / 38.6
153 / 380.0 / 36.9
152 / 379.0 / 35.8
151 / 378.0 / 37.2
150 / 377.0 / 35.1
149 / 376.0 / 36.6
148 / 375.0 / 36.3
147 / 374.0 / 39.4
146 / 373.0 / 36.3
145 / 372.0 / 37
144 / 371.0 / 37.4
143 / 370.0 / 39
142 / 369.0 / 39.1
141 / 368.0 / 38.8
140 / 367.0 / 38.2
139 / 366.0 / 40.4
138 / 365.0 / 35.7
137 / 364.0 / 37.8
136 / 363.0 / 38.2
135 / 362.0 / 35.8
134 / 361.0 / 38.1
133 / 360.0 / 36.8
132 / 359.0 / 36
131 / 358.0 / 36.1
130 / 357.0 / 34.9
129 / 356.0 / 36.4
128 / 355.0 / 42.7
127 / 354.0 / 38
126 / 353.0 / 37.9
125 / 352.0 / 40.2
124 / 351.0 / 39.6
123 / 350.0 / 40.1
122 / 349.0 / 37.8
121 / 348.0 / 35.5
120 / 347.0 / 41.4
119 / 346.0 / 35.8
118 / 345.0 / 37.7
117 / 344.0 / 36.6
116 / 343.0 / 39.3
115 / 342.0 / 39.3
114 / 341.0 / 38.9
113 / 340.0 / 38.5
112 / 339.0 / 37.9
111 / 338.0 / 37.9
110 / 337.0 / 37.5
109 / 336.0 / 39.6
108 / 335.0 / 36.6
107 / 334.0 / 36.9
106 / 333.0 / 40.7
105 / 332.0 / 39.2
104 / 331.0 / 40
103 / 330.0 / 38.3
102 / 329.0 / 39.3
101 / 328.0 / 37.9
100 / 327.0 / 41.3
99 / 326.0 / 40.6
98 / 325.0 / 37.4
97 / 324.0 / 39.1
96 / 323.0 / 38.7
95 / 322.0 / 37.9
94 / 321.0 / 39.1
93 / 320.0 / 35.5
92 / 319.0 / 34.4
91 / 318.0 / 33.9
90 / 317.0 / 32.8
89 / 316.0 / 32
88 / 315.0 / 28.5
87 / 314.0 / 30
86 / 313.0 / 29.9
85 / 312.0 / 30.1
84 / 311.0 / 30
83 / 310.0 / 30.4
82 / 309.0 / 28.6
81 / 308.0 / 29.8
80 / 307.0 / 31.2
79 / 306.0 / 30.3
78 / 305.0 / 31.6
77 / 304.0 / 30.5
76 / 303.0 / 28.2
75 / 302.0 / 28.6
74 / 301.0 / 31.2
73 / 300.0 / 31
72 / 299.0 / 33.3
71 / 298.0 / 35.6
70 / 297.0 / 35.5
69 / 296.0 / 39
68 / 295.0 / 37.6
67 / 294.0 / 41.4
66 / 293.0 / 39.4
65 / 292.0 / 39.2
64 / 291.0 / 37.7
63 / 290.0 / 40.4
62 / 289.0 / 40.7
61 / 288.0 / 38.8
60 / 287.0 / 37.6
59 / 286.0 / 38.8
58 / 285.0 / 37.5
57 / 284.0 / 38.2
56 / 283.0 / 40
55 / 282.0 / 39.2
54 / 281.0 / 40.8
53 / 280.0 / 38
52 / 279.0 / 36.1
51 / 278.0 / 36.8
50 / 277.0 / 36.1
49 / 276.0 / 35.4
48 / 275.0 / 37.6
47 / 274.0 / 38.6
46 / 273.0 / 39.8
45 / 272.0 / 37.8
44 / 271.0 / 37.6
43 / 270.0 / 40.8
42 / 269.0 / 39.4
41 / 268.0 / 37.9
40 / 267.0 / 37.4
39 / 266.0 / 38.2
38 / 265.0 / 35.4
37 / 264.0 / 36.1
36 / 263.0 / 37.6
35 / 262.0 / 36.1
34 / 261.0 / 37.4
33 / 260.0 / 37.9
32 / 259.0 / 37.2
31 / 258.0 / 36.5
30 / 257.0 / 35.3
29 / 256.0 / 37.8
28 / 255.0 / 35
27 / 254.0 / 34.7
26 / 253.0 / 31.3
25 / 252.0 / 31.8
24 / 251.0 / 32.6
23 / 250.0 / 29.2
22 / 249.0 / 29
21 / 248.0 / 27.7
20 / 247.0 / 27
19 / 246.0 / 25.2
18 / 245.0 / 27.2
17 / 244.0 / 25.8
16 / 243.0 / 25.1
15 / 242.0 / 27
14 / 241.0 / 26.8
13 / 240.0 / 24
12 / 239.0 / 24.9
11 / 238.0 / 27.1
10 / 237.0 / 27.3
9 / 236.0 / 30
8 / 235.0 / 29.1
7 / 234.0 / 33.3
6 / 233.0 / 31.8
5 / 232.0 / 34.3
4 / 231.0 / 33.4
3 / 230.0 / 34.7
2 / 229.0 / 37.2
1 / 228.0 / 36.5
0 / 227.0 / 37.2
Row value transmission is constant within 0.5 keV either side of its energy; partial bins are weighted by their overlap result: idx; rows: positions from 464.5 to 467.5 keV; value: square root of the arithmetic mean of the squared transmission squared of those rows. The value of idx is 1492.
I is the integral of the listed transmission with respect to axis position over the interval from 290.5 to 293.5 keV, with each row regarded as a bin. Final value 116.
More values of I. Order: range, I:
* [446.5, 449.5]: 102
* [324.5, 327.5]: 119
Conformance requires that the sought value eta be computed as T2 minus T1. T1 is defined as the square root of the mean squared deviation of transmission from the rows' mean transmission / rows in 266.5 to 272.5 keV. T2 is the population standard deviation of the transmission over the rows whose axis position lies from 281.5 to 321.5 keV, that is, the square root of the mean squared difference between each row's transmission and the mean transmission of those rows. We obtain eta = 3.0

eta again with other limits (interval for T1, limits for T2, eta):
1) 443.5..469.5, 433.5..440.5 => -2.2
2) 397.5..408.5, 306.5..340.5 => 2.3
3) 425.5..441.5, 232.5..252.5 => -1.1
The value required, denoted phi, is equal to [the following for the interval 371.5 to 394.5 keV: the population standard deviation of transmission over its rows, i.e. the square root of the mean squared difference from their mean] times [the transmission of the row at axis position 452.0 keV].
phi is 57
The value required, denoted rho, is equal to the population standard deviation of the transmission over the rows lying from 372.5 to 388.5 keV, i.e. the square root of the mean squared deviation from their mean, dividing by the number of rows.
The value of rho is 1.6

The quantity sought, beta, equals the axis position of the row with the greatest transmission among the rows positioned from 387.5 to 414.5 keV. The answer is 398.0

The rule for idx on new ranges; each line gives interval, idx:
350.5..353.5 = 1542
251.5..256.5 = 1181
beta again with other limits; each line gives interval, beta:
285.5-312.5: 294.0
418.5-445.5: 420.0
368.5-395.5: 382.0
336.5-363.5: 355.0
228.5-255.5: 229.0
